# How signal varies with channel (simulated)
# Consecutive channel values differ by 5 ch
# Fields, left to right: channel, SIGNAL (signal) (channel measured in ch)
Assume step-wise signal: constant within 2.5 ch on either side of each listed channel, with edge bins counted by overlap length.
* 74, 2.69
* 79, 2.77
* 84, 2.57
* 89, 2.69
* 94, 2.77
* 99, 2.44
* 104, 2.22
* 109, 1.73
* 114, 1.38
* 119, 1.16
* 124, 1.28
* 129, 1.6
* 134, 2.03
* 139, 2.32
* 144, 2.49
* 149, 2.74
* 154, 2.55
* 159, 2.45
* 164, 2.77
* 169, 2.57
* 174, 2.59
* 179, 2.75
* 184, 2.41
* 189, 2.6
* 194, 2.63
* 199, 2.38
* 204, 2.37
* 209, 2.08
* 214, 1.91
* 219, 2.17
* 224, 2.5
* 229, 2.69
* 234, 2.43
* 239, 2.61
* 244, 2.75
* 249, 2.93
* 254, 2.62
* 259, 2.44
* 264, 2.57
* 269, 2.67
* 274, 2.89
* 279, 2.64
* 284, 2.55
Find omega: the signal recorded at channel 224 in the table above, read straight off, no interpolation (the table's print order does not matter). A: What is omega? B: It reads 2.5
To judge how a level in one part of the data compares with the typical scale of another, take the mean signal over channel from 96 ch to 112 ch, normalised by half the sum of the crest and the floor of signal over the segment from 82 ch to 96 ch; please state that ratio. 0.80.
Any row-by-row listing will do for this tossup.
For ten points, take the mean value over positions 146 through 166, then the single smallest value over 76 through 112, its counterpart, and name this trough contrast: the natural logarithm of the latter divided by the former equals -0.4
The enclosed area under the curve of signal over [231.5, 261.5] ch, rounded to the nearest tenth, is 78.9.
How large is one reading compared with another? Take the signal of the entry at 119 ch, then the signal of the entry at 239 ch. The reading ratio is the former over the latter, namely 0.4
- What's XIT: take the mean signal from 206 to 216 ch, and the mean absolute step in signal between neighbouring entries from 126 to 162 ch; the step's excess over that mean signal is -1.8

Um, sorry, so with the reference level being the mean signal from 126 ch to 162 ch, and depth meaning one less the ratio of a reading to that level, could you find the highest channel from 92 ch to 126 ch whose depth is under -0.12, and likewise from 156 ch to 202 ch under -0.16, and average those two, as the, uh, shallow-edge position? 136.5 ch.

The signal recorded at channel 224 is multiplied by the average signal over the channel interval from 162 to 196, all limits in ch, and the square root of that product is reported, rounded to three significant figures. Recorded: 2.56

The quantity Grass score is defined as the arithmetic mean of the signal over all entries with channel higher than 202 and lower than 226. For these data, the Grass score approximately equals 2.2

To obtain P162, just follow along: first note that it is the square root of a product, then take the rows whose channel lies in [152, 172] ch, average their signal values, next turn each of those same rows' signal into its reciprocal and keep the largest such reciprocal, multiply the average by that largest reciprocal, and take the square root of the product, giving 1.03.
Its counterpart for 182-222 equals 1.10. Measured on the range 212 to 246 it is 1.13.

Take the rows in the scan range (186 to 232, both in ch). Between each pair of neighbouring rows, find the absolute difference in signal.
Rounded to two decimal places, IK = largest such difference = 0.33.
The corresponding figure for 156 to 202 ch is 0.34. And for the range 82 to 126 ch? 0.49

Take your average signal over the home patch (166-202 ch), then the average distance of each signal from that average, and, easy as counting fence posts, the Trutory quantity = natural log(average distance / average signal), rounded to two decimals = -3.29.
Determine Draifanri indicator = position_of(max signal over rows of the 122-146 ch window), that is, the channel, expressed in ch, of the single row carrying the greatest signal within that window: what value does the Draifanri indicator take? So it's 144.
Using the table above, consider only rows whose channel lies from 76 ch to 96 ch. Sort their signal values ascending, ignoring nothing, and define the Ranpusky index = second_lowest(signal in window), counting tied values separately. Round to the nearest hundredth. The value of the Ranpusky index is 2.69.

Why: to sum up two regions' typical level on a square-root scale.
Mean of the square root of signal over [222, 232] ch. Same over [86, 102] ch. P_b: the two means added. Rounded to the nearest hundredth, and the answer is 3.23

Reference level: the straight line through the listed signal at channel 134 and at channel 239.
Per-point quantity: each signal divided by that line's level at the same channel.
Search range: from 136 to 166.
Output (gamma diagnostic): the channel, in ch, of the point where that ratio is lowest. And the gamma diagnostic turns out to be 139 ch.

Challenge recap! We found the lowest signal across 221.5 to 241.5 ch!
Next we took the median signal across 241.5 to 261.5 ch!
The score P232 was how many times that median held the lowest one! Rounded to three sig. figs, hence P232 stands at 1.10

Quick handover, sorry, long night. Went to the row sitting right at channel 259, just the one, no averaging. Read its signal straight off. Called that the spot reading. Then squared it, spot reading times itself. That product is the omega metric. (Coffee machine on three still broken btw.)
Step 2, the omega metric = 6.0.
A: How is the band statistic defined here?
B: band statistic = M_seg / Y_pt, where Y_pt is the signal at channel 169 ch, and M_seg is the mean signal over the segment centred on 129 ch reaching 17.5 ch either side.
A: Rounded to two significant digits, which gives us 0.68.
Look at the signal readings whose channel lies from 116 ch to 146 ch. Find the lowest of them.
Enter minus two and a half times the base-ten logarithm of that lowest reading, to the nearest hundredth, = -0.16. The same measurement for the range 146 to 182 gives -0.97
